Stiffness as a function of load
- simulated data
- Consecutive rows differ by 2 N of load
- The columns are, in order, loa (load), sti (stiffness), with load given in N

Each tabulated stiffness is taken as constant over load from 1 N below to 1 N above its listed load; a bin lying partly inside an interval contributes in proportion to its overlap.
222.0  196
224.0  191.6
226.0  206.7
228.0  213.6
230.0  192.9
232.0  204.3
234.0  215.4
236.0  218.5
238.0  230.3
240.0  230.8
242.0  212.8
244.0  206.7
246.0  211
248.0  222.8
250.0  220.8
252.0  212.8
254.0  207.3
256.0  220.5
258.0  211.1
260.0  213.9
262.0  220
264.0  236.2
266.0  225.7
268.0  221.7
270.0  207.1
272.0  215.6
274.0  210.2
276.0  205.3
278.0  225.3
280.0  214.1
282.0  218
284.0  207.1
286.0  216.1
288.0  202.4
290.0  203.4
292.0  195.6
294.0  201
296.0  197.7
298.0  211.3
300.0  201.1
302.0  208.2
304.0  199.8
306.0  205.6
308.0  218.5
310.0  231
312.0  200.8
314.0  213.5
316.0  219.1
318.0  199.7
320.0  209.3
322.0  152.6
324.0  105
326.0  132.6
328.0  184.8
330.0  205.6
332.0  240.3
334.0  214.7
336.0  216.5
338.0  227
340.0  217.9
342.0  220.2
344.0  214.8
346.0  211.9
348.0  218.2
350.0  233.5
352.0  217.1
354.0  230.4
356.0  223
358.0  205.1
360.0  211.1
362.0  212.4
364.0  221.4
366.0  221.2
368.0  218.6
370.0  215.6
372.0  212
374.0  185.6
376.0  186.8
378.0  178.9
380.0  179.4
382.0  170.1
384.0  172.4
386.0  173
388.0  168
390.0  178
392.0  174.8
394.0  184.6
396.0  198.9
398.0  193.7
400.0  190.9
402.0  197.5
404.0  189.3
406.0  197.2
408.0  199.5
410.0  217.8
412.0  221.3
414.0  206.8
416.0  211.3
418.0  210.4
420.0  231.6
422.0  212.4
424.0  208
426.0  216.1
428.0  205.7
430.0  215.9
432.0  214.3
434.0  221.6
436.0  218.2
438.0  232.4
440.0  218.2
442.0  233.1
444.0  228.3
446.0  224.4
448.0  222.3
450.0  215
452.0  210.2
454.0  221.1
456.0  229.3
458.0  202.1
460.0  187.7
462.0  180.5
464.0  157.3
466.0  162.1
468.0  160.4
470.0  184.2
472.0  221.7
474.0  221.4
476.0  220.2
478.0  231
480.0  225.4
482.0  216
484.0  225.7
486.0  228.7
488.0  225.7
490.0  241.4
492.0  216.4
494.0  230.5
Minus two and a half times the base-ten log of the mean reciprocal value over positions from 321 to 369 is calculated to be 5.75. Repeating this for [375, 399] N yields 5.63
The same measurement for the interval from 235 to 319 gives 5.82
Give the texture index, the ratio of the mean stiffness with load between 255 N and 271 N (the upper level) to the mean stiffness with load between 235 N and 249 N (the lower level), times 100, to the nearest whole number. 100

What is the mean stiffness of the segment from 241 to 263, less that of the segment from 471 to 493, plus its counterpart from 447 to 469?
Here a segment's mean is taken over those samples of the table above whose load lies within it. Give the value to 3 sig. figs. 185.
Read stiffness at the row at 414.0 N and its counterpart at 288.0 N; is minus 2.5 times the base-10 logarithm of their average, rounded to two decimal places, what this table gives -5.78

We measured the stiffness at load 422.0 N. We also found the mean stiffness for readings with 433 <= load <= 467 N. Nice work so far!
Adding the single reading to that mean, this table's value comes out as 422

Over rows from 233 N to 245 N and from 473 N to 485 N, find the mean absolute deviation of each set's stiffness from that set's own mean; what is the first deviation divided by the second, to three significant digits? 1.87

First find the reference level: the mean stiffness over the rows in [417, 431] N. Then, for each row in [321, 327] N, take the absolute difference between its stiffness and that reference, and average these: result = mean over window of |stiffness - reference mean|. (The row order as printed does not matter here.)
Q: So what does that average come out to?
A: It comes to 84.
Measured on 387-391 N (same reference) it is 41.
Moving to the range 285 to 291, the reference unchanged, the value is 8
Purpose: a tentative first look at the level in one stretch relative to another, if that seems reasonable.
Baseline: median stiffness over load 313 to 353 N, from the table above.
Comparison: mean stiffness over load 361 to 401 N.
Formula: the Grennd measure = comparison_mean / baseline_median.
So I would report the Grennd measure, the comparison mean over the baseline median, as 0.89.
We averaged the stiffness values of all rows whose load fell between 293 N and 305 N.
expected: 203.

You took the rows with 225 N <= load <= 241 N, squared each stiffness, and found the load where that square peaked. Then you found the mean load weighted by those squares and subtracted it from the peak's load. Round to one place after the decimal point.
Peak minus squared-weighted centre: 6.6 N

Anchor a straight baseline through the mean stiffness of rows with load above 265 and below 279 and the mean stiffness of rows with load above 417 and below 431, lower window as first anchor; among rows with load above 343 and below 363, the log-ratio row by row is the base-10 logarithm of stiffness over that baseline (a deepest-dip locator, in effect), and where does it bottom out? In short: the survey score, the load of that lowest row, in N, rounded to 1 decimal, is 358.0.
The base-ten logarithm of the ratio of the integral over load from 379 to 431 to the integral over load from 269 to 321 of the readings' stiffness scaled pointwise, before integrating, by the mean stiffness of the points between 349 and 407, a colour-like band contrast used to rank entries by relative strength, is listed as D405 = -0.026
